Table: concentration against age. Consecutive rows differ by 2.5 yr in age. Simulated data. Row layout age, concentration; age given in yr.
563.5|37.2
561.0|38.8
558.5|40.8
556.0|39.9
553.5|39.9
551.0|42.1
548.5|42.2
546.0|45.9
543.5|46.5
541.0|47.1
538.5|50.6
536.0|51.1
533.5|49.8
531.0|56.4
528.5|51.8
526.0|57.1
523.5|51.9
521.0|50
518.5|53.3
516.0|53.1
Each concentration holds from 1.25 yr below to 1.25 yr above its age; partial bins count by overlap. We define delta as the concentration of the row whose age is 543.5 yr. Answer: 46.5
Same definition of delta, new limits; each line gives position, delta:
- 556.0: 39.9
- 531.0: 56.4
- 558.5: 40.8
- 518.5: 53.3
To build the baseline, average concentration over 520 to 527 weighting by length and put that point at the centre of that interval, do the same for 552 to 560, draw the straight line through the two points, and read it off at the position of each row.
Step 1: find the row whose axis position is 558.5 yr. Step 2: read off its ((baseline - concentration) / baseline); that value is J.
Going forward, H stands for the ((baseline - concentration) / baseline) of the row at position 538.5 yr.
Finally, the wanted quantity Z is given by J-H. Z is 0.035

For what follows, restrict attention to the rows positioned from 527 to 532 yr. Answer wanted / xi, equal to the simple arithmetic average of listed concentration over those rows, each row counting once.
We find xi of 54.1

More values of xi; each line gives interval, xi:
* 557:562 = 39.8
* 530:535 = 53.1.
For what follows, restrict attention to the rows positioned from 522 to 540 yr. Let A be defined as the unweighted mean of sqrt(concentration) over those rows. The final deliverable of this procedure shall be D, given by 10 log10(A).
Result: 8.61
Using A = 7.3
